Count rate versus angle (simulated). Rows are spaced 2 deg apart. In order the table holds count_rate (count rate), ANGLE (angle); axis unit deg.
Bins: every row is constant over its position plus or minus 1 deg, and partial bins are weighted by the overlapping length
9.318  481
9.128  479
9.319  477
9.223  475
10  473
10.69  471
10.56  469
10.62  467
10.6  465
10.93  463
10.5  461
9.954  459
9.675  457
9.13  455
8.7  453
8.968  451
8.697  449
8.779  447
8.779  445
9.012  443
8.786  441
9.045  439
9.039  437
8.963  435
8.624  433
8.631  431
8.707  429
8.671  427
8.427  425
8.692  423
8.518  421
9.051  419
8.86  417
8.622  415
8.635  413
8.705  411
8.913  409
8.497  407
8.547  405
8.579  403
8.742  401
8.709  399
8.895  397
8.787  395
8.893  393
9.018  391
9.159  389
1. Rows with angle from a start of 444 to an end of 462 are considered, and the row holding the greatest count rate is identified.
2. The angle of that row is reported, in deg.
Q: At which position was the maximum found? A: 461 deg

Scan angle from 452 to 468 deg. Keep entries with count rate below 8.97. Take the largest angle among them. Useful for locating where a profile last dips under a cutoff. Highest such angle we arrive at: 453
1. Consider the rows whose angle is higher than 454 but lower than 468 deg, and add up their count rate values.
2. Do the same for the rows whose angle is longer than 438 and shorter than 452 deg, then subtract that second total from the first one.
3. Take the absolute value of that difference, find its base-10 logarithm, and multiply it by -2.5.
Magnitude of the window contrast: -2.4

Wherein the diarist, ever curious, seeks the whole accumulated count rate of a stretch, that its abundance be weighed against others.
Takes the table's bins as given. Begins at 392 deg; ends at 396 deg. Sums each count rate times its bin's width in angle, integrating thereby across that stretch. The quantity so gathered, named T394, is 35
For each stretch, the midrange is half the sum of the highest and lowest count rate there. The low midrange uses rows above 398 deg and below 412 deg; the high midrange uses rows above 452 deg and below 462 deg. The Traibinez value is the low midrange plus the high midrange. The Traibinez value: 18.3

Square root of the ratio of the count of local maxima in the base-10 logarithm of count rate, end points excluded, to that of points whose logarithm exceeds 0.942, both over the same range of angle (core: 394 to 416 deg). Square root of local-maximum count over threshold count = 1.0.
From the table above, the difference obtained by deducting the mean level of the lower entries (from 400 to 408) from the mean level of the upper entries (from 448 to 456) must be 0.28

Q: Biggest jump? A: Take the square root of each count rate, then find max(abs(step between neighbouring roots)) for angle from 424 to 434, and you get 0.042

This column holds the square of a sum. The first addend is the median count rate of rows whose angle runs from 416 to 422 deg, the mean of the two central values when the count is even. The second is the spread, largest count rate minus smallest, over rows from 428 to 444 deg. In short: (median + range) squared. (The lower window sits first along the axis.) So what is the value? 86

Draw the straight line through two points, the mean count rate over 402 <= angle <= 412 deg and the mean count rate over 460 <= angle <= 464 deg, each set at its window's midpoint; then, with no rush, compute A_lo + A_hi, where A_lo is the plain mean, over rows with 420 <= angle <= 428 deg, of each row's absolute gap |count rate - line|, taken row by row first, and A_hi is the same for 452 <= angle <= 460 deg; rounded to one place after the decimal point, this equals 1.8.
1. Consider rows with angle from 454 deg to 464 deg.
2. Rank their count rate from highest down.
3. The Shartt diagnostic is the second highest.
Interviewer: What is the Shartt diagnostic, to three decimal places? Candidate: 10.500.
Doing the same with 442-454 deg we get 8.968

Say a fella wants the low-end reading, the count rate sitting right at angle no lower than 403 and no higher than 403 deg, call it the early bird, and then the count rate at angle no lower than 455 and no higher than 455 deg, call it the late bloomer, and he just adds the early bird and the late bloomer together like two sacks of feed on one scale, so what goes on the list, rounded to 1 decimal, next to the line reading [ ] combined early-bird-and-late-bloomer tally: 17.7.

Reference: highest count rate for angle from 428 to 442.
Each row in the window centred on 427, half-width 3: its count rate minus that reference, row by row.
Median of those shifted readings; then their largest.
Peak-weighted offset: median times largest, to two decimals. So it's 0.13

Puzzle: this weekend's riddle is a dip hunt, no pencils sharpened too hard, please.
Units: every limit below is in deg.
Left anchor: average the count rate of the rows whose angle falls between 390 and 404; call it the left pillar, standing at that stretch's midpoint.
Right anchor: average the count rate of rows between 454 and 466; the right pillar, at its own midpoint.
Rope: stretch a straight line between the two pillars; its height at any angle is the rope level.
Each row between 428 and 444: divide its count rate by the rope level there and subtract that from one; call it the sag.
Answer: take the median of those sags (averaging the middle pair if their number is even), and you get 0.080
